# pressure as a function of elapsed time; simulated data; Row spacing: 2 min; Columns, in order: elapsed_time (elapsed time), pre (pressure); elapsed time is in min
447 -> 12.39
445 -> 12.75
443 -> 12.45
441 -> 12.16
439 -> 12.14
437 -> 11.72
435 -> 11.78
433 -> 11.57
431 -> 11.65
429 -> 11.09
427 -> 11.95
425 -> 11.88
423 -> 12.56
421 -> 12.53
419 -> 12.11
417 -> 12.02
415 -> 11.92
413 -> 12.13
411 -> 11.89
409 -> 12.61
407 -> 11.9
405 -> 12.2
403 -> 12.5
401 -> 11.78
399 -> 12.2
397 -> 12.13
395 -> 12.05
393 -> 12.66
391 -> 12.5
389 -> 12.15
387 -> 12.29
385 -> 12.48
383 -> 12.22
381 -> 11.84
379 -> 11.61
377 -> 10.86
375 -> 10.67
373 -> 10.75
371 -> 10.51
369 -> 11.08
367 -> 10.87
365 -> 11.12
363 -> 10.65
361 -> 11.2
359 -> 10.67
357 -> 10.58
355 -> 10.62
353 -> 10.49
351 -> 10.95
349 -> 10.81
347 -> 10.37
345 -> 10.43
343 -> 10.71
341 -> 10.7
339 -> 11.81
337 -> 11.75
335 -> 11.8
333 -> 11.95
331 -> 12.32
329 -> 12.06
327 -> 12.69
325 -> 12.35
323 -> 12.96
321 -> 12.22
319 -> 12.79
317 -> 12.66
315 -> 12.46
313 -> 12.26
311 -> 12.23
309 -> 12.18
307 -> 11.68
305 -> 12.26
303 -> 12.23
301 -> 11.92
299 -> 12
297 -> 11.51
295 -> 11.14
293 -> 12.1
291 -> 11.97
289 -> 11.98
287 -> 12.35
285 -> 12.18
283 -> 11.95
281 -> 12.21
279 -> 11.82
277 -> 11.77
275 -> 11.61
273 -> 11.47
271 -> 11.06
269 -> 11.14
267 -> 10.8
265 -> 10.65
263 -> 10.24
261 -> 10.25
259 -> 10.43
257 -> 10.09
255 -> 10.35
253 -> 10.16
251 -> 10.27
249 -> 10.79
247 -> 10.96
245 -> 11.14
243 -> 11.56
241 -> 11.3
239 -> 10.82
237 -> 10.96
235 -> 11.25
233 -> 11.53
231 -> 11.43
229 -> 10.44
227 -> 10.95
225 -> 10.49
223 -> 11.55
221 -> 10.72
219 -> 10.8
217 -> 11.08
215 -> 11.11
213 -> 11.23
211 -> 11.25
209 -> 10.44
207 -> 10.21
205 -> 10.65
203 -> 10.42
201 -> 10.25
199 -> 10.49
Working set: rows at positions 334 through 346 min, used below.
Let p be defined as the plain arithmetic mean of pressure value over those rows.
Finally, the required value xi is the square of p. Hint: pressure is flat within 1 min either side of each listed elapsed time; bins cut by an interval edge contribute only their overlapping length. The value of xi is 125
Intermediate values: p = 11.2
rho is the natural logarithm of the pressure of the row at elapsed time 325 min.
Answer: 2.51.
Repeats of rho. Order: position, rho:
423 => 2.53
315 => 2.52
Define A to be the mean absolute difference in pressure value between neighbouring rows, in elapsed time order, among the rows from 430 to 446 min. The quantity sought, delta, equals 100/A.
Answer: 507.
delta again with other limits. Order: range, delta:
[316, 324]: 208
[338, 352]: 294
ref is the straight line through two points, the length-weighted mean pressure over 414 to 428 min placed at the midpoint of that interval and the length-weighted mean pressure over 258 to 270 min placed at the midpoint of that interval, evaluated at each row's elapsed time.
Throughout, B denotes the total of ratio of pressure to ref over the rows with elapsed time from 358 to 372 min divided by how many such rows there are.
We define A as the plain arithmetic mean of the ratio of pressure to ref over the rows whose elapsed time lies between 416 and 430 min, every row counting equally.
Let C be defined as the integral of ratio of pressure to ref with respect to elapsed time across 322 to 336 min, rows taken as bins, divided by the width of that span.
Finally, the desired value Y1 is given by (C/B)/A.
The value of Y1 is 1.18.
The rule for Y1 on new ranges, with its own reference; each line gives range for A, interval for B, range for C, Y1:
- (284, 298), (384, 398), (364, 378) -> 0.82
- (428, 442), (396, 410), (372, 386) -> 1.01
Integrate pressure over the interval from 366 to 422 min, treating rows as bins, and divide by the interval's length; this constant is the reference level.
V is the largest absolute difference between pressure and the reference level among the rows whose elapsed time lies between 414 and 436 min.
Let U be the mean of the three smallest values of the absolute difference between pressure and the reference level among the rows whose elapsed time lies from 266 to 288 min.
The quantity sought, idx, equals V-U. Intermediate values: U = 0.078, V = 0.78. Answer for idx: 0.7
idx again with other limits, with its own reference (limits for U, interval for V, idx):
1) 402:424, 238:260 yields 1.8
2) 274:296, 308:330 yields 1.0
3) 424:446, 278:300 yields 0.7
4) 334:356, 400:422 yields 0.6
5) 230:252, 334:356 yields 1.1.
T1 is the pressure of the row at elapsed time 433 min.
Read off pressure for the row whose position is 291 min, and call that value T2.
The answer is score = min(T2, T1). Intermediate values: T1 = 11.57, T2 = 11.97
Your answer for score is 11.6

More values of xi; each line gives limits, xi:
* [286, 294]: 146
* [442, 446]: 159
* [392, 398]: 151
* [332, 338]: 140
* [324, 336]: 149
